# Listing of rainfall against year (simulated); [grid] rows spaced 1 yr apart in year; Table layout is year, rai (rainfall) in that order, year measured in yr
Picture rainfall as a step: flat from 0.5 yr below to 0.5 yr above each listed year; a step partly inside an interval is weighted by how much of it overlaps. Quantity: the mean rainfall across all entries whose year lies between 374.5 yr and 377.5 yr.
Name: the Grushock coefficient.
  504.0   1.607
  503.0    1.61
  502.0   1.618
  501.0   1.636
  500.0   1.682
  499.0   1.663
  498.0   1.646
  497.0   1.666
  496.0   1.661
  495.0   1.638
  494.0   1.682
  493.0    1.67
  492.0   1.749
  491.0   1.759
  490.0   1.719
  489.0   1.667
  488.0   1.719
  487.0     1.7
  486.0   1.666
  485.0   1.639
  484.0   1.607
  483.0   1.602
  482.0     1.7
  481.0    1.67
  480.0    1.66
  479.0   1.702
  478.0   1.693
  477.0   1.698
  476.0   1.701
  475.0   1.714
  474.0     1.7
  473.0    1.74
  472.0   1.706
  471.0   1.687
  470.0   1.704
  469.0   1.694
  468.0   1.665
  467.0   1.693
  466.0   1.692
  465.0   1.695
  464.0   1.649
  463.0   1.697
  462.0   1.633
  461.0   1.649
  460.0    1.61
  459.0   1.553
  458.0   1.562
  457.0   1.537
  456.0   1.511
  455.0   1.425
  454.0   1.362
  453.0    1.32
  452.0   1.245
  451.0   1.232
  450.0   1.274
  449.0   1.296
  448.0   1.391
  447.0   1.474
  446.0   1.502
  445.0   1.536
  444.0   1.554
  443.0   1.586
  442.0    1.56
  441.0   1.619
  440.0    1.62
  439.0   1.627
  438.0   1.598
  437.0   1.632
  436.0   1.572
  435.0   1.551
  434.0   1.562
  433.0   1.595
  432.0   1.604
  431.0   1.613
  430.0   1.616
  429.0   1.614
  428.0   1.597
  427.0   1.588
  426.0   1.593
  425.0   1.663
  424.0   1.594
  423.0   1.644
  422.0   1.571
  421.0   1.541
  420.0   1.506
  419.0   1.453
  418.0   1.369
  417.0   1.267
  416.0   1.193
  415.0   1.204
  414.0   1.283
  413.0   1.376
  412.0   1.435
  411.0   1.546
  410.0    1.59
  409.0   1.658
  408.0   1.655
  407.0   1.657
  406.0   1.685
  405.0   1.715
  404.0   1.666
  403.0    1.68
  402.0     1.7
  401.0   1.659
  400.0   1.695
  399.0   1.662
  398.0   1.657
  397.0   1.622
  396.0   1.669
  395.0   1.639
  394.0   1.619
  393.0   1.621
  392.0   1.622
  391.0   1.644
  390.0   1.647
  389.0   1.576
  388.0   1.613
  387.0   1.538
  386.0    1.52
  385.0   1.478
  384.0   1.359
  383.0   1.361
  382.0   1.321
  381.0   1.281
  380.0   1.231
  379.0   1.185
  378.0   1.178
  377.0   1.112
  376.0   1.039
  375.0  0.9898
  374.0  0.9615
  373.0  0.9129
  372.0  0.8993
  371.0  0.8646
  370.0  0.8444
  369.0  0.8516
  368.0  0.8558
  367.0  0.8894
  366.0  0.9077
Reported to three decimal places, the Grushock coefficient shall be 1.047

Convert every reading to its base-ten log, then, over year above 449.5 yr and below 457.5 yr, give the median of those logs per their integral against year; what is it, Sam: 0.12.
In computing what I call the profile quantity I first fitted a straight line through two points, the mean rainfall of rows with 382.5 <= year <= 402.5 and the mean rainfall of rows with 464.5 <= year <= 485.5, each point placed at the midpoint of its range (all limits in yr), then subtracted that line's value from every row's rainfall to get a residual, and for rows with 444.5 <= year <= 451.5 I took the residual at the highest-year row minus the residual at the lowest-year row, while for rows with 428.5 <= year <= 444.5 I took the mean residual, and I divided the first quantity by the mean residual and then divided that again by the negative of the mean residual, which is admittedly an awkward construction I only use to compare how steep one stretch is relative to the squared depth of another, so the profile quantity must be 139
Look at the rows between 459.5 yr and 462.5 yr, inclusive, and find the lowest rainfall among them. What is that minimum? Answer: 1.61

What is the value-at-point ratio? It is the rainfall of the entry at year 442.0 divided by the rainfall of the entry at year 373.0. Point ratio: 1.71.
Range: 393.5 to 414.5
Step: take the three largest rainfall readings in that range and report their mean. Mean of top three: 1.70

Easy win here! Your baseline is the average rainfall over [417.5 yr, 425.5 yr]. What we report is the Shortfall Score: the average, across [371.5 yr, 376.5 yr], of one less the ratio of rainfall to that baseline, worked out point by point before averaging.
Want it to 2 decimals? 0.38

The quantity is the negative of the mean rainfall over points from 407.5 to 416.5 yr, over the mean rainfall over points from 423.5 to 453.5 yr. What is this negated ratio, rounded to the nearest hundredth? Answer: -0.94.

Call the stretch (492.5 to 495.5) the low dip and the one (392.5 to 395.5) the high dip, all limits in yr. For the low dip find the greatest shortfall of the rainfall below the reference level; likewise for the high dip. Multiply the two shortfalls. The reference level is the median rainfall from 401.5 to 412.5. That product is 0.001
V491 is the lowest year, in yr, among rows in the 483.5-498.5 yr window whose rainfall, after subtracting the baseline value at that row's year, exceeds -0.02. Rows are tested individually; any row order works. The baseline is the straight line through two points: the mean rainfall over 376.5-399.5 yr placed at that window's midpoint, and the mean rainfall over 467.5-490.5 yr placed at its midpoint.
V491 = 487.0 yr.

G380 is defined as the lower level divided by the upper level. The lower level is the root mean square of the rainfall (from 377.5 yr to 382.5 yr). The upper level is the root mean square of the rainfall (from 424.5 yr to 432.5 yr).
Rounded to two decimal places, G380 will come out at 0.77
